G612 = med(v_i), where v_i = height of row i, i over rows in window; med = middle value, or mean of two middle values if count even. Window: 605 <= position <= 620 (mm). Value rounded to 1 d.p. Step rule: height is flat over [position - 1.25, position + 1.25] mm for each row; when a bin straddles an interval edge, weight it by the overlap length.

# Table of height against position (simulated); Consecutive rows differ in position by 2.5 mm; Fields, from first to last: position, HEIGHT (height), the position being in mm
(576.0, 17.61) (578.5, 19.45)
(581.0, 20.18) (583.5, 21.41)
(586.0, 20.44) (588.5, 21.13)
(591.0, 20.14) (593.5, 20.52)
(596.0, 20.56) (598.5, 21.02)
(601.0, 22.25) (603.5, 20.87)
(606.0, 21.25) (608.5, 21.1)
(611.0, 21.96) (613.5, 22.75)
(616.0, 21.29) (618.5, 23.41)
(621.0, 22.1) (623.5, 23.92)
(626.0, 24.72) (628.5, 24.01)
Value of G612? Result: 21.6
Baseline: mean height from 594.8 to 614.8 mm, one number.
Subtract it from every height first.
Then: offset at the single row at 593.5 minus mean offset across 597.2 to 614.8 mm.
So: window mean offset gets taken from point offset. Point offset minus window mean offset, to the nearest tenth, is -1.1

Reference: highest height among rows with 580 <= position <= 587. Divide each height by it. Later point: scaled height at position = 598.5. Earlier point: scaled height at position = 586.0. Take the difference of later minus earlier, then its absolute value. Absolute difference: 0.027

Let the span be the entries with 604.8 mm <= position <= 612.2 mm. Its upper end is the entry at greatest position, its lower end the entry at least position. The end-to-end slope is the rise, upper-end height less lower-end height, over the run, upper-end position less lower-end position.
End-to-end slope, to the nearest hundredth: 0.14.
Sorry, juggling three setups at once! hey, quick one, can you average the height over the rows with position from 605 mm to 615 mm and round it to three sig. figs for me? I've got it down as 21.8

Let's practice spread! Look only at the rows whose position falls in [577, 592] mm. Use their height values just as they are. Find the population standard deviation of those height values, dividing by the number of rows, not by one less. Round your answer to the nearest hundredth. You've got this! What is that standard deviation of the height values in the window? 0.65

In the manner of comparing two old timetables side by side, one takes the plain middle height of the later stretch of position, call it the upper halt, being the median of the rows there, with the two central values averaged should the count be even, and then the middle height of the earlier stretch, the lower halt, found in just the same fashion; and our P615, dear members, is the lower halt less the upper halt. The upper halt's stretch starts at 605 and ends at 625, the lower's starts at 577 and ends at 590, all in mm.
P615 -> -1.59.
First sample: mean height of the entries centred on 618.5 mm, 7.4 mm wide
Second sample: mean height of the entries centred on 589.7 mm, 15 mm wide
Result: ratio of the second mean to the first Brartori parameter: 0.93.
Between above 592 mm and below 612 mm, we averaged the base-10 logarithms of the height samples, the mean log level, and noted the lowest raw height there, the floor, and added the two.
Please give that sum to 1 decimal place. 21.8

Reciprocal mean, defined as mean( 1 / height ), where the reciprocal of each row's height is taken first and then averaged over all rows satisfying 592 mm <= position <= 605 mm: 0.0476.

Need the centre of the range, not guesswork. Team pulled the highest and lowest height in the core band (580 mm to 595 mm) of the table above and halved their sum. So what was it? 20.8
